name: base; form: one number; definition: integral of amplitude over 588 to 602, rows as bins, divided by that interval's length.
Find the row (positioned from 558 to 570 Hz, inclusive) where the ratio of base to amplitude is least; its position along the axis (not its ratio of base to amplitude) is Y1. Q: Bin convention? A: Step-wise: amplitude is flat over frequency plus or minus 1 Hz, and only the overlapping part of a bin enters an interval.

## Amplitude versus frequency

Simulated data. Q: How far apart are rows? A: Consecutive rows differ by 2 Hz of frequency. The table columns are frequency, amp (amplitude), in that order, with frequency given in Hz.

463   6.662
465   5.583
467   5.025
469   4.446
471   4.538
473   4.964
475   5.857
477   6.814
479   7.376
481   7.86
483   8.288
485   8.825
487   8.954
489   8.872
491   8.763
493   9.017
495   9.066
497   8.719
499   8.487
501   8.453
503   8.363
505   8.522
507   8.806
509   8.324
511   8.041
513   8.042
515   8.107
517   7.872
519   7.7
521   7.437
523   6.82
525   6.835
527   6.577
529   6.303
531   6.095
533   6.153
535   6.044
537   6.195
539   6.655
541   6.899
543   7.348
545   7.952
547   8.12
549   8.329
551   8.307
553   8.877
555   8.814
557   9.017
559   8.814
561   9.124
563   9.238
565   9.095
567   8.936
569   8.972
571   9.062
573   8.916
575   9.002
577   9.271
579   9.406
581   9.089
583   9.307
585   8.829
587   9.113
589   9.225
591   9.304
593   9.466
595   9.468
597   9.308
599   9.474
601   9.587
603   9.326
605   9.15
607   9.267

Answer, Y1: 563 Hz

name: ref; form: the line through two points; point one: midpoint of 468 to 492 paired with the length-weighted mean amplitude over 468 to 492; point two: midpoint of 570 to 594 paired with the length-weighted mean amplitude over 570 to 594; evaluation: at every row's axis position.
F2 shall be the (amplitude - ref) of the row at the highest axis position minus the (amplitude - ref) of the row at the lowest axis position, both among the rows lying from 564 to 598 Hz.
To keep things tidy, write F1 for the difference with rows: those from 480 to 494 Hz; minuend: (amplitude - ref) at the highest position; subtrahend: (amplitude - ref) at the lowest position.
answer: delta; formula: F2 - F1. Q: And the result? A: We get -1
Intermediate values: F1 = 0.9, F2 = -0.4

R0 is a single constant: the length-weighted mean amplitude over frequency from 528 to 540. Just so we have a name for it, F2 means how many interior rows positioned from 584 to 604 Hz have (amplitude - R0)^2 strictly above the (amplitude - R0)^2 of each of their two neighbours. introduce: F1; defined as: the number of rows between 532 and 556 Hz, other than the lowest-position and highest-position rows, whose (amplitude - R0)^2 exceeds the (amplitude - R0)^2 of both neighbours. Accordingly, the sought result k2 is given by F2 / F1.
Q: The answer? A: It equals 0.67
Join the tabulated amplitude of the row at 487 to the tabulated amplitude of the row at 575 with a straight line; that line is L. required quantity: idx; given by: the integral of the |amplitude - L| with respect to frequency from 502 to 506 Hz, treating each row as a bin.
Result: 2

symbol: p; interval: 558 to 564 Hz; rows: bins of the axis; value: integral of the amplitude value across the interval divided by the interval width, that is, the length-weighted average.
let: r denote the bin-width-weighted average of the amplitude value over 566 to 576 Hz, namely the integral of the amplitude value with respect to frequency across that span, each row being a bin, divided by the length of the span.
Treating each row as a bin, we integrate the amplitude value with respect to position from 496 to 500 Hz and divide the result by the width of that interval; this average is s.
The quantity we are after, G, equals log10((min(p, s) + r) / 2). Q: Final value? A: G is 0.94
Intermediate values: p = 9.1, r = 8.98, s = 8.6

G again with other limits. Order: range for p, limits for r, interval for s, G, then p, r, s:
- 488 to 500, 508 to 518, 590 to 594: 0.93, 8.8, 8.08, 9.4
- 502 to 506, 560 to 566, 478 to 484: 0.93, 8.4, 9.15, 7.8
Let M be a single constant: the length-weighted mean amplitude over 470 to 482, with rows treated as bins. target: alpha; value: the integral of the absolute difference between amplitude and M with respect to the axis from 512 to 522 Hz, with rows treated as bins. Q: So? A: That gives 16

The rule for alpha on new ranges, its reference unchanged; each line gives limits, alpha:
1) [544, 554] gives 21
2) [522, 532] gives 3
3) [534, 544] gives 5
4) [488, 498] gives 27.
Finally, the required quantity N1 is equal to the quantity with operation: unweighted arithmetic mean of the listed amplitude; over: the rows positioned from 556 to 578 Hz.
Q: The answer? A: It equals 9.0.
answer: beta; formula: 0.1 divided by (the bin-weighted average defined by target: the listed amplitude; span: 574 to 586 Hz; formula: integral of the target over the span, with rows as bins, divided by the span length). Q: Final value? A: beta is 0.0109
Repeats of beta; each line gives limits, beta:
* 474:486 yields 0.0133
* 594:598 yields 0.0107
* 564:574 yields 0.0111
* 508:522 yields 0.0126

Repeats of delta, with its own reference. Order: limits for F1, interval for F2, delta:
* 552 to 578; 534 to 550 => 2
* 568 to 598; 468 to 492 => 4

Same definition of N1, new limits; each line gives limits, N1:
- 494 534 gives 7.7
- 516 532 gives 7.0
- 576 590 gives 9.2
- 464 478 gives 5.3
